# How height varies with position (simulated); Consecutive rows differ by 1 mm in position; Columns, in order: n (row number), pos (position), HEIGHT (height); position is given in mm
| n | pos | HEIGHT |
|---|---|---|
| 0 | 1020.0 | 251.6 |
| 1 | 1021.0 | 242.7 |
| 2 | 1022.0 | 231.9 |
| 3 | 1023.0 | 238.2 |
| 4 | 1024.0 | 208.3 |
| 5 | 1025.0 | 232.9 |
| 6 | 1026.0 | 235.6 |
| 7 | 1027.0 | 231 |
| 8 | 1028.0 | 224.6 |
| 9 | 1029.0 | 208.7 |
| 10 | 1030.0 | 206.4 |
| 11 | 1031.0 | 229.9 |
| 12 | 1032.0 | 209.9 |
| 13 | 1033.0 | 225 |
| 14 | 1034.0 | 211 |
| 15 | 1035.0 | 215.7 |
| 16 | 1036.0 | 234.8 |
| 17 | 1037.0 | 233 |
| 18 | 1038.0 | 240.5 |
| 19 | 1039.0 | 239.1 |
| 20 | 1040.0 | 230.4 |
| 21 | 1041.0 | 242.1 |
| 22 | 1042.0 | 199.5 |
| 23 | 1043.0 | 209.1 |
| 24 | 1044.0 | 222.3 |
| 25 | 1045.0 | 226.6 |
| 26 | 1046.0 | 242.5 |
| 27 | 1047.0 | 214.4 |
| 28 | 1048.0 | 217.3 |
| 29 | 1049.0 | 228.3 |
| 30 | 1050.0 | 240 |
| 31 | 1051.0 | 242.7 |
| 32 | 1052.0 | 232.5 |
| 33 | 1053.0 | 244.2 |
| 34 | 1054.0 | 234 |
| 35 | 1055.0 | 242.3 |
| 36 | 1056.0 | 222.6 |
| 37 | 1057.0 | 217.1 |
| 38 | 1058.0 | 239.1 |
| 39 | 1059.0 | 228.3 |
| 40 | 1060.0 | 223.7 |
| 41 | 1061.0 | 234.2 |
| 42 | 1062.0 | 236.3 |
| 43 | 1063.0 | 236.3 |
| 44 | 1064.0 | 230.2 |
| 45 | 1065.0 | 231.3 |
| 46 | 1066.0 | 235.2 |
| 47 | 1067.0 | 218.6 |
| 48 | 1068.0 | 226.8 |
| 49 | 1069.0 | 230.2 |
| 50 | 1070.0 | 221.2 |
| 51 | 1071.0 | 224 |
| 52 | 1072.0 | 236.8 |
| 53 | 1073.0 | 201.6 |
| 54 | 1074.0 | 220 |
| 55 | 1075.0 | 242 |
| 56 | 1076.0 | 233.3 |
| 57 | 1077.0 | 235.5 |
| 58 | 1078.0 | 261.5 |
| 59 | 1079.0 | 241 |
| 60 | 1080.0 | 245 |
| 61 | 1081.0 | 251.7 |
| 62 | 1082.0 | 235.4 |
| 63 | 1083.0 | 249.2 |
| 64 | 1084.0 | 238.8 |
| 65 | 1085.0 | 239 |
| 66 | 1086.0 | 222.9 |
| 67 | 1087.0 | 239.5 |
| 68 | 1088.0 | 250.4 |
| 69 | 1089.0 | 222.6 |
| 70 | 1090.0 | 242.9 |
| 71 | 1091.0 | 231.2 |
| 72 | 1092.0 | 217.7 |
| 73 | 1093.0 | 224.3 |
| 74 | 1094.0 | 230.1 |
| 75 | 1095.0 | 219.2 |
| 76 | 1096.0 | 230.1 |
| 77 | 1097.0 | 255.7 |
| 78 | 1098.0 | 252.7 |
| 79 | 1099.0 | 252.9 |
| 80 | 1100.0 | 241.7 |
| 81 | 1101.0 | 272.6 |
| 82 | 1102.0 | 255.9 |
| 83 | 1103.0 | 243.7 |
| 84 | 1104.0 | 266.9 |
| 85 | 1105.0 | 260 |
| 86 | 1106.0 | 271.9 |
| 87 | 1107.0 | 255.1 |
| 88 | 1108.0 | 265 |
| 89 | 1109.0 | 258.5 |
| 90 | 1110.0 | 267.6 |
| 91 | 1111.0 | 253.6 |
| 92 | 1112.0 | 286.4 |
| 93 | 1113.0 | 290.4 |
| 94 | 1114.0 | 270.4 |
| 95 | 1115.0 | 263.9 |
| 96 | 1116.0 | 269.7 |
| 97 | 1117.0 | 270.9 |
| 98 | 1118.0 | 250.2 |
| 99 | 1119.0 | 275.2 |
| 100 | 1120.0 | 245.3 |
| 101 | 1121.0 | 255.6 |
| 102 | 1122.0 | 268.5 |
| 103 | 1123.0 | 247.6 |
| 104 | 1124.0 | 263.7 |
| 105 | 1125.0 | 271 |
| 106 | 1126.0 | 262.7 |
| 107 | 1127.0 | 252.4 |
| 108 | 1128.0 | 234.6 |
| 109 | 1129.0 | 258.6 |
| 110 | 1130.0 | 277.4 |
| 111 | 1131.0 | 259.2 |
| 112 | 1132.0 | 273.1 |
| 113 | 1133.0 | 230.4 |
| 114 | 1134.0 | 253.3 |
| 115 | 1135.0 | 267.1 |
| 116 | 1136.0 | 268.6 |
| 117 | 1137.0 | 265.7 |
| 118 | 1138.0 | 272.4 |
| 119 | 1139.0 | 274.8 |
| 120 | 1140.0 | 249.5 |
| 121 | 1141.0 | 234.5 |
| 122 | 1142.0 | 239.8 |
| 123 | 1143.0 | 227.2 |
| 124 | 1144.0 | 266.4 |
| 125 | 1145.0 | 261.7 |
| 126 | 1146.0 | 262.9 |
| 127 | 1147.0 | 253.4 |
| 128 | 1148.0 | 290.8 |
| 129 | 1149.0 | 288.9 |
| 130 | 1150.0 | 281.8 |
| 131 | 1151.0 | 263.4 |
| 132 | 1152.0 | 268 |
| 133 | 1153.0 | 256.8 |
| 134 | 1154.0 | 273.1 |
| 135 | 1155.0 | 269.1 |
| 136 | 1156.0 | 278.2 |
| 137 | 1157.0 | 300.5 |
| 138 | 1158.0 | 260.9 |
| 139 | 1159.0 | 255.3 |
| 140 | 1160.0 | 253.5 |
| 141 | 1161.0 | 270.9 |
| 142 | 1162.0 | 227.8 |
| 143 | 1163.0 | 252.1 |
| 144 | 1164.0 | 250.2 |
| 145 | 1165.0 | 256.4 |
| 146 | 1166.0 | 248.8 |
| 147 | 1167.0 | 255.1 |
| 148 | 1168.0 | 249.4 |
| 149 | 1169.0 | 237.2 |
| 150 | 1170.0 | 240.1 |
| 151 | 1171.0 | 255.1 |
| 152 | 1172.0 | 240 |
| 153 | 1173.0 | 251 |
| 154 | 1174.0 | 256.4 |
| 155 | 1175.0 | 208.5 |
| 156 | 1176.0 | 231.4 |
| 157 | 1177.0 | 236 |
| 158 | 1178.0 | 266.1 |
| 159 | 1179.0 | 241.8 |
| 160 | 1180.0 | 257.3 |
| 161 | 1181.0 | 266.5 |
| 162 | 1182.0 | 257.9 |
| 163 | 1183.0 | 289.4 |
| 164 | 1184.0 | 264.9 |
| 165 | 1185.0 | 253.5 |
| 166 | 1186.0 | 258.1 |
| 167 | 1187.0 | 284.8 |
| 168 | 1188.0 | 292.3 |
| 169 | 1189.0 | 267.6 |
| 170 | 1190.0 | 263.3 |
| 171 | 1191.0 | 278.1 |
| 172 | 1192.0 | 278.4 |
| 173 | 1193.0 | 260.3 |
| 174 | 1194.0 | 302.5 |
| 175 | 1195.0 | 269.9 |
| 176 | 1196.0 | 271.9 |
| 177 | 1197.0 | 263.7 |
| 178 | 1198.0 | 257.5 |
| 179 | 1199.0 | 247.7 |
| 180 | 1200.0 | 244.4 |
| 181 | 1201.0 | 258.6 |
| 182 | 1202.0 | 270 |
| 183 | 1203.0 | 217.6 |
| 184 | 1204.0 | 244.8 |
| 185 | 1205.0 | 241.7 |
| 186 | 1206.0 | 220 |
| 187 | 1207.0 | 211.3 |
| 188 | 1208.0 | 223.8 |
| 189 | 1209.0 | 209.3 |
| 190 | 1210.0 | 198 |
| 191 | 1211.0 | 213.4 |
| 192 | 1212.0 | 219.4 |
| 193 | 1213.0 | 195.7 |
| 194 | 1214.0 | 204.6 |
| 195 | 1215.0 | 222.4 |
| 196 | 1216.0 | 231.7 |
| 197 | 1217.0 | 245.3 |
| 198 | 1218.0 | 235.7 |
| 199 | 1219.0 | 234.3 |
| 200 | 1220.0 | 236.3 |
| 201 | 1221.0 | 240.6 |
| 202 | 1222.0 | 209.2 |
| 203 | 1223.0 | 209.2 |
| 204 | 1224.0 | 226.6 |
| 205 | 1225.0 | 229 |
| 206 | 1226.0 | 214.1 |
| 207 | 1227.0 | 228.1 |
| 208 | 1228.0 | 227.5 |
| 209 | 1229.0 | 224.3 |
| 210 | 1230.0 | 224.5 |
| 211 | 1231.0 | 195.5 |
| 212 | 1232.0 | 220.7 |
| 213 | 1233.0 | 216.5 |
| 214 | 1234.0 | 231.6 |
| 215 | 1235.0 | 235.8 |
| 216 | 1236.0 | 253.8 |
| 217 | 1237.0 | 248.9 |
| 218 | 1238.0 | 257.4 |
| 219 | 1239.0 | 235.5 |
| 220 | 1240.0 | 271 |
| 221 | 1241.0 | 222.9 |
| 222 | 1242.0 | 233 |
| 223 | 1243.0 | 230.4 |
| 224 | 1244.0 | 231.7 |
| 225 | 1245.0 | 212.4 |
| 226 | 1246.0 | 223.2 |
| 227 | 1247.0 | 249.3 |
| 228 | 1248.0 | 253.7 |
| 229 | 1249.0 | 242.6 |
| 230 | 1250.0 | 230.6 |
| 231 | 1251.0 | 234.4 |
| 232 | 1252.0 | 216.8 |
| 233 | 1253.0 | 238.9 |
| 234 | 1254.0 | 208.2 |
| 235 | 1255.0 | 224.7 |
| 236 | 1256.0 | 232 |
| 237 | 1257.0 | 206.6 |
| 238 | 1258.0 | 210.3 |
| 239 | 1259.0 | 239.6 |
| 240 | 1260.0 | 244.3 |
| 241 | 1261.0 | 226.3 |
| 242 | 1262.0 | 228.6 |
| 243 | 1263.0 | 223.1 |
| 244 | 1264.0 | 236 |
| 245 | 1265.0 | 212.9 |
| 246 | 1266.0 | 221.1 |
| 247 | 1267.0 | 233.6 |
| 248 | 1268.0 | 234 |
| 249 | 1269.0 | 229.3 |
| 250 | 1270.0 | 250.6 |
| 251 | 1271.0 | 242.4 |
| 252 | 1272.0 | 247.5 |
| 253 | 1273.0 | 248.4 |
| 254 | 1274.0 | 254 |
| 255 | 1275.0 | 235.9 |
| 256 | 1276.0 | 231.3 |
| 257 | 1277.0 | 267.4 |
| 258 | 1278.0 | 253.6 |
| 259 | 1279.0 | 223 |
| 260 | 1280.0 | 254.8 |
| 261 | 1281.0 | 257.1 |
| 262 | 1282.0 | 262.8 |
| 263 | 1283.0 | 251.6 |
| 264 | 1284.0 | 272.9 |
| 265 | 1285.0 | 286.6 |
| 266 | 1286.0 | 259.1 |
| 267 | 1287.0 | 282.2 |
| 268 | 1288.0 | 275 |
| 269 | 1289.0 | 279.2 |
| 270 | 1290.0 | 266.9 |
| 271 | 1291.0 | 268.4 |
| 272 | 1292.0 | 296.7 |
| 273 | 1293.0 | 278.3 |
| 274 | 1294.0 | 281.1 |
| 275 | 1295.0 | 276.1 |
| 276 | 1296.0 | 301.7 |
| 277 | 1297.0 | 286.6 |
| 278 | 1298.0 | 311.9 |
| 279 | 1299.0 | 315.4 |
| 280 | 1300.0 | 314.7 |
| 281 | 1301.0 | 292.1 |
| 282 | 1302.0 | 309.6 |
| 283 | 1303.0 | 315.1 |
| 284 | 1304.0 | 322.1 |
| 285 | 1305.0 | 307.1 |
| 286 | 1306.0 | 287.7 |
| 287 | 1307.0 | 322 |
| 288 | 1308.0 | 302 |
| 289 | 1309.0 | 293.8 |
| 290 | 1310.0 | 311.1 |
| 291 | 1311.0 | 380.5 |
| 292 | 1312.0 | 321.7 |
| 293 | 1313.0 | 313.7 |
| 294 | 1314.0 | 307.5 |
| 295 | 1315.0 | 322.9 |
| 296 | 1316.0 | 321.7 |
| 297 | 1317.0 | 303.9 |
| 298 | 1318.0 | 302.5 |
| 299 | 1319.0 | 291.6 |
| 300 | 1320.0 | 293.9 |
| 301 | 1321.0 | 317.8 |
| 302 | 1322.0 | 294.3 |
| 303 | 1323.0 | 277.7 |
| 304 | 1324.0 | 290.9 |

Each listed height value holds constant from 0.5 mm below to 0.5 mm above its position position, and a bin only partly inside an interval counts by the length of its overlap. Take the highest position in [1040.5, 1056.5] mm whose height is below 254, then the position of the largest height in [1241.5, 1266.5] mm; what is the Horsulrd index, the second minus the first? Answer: 192 mm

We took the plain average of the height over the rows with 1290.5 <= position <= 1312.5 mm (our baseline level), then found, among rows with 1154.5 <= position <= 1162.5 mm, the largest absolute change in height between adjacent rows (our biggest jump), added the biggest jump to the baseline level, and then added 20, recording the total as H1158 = 367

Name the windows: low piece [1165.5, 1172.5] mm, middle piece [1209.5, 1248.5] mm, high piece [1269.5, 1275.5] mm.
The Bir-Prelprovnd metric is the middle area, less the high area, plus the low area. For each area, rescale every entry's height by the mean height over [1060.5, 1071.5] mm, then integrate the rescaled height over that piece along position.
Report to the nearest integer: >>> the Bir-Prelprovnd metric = 40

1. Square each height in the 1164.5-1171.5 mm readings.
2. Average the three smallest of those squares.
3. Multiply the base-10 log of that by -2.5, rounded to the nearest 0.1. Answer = -11.9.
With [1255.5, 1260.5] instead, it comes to -11.7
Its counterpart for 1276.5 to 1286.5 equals -11.9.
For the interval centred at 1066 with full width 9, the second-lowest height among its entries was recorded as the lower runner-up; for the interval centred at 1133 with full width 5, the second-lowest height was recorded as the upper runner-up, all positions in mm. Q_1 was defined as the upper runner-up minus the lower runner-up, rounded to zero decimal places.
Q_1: 32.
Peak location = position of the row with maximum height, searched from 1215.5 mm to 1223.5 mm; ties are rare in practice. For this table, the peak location 1217.0 mm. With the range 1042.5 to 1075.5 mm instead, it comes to 1053.0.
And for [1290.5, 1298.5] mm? 1298.0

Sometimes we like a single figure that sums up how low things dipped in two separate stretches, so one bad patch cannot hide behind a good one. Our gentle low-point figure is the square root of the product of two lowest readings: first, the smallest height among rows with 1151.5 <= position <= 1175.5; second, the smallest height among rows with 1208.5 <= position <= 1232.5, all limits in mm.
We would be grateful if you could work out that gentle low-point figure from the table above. 202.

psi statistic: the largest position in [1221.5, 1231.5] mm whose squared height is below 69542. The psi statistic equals 1231.0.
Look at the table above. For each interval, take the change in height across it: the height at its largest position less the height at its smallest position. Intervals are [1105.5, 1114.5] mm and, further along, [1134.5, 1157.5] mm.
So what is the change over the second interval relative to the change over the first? -22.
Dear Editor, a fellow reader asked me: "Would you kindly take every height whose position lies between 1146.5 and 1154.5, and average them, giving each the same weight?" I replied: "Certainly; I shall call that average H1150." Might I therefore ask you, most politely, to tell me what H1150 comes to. 272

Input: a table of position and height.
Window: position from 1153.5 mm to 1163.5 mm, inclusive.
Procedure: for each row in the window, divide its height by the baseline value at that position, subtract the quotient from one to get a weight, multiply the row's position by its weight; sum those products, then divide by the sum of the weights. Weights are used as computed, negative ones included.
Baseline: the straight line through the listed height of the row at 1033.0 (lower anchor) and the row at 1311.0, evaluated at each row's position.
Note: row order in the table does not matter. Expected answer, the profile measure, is 1159.7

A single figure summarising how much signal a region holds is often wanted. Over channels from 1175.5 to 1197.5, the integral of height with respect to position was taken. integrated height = 5856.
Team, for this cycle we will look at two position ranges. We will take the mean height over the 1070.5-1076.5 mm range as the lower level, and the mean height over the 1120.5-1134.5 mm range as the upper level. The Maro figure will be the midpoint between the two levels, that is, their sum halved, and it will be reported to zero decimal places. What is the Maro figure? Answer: 242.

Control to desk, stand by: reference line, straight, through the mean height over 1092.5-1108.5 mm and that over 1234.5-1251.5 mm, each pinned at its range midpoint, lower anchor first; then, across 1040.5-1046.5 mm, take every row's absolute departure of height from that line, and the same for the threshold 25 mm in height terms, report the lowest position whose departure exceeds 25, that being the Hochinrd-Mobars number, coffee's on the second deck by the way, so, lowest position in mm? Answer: 1042.0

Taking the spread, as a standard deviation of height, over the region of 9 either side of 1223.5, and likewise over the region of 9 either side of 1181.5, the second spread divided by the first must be 1.67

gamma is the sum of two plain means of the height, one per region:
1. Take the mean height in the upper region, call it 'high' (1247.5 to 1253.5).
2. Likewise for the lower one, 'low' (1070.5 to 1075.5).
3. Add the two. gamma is 461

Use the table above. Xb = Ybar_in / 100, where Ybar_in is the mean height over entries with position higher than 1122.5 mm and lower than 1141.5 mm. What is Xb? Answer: 2.6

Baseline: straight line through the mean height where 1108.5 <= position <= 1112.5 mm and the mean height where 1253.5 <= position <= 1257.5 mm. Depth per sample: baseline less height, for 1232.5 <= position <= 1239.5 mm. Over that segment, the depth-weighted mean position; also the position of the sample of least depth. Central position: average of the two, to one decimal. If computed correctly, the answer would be 1237.6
